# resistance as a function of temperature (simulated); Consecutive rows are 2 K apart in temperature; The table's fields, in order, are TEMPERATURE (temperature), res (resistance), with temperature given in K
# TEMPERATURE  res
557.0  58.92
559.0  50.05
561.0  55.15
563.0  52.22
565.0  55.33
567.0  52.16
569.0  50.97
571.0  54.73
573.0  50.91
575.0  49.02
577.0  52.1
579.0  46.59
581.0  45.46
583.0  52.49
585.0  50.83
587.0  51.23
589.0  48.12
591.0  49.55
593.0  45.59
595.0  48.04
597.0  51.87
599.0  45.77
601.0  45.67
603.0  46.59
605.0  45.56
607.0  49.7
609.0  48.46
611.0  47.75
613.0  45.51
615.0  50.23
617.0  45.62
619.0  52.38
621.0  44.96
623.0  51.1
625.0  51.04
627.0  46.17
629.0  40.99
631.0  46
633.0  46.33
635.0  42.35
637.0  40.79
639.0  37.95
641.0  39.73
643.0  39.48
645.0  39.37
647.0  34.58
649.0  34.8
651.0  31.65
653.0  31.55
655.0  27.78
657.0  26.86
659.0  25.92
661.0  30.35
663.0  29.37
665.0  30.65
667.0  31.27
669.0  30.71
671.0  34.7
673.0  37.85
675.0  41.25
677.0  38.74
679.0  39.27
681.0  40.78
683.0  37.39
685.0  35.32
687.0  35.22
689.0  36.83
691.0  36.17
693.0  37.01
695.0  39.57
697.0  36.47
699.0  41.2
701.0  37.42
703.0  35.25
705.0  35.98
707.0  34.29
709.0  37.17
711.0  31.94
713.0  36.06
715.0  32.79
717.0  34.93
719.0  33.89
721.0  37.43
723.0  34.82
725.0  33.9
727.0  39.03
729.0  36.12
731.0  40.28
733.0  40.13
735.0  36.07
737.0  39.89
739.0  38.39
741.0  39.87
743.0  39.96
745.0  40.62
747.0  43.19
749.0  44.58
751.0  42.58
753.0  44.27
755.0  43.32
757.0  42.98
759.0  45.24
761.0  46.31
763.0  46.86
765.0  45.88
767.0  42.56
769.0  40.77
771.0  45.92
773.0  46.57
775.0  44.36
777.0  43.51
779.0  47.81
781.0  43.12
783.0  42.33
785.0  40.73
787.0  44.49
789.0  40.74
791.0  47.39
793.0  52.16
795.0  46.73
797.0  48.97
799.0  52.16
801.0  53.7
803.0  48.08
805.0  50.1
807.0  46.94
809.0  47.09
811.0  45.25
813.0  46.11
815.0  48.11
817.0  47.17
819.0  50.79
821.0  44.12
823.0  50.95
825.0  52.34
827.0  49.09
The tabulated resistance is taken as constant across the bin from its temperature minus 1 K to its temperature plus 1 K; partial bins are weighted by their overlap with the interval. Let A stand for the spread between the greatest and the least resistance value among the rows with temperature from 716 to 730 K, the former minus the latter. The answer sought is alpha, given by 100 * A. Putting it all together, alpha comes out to 514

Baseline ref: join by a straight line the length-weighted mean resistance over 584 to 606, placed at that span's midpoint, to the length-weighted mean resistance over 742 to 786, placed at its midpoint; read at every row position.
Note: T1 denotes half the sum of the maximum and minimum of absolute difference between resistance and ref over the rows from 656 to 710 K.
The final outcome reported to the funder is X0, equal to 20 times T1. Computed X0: 248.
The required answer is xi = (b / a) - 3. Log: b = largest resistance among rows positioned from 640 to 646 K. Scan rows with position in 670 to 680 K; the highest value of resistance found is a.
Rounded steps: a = 41.25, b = 39.73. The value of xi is -2.04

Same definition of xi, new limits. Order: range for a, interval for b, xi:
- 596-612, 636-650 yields -2.21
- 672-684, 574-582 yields -1.74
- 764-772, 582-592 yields -1.86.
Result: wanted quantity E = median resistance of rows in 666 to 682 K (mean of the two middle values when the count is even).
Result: 38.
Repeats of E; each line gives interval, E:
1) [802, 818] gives 47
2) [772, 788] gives 44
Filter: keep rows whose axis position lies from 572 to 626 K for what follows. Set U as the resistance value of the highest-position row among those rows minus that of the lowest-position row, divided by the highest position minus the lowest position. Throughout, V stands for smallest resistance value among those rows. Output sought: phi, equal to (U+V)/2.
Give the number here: 22.5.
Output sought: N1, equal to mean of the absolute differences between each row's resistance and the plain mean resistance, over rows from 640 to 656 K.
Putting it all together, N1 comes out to 3.5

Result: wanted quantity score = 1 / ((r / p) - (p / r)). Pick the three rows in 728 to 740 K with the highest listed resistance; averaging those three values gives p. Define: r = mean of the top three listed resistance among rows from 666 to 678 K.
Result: -24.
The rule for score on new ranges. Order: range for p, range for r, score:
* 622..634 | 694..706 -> -2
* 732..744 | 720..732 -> -18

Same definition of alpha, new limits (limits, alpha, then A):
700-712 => 548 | 5.5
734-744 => 389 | 3.9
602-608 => 414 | 4.1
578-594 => 703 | 7.0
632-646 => 838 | 8.4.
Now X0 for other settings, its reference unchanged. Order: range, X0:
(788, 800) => 117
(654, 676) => 253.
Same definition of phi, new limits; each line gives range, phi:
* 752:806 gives 20.4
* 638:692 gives 12.9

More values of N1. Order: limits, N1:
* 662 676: 3.6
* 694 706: 1.8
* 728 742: 1.6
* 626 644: 2.7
